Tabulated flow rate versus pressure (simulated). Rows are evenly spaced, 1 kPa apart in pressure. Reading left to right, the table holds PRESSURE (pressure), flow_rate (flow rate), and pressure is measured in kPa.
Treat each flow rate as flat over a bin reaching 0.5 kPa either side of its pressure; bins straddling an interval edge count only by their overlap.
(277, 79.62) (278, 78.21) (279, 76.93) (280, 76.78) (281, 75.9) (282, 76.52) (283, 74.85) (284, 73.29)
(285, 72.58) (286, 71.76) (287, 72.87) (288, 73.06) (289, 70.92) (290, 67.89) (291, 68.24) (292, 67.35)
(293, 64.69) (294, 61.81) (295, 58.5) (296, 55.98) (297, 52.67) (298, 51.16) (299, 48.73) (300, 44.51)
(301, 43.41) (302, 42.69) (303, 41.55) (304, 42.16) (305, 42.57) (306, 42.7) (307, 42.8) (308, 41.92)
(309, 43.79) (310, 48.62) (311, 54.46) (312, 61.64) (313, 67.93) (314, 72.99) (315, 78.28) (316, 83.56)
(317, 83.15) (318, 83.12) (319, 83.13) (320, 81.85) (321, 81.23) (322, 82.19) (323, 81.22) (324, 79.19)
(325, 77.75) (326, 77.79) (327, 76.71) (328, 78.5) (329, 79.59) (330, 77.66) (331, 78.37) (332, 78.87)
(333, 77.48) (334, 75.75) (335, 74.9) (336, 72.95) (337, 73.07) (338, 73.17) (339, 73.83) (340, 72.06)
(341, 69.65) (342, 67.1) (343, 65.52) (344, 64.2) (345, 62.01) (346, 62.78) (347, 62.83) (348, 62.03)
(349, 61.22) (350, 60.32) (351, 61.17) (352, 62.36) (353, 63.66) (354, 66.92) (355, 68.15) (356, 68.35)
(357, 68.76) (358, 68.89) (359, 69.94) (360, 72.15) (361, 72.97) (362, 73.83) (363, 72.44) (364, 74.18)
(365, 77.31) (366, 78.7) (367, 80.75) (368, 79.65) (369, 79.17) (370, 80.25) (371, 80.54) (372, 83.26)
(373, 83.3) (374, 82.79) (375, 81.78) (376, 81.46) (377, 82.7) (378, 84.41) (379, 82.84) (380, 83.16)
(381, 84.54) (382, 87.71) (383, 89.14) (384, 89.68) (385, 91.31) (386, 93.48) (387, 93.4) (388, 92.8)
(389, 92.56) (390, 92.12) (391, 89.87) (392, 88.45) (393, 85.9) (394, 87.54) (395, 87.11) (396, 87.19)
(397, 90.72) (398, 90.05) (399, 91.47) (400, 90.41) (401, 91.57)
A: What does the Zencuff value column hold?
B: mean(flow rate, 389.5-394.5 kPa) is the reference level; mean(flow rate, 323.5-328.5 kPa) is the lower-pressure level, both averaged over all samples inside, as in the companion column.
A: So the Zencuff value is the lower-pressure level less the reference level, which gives -11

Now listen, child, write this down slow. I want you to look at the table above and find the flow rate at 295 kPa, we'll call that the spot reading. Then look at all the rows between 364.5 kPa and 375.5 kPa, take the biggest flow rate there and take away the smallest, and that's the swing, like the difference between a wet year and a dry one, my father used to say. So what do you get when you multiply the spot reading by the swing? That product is 350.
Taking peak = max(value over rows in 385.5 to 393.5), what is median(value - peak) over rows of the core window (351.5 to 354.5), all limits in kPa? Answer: -30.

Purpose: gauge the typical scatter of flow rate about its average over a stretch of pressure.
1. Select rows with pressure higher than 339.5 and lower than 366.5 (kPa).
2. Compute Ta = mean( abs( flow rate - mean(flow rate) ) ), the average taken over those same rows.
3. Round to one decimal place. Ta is 4.4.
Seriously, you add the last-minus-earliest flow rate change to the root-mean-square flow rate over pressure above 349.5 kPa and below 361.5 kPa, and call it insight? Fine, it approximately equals 80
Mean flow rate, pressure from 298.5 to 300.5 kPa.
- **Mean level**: 47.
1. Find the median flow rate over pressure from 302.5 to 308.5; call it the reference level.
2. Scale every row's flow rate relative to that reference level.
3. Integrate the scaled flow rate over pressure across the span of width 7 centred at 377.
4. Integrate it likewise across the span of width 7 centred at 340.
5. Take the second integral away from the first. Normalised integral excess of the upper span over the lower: 2.0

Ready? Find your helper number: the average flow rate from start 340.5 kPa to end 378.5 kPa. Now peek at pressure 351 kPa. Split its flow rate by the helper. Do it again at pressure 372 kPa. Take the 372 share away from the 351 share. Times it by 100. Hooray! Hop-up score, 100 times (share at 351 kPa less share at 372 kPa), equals -31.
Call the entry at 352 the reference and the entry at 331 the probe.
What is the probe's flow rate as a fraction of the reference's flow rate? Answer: 1.3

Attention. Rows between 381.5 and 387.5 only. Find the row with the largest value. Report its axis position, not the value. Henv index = 386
